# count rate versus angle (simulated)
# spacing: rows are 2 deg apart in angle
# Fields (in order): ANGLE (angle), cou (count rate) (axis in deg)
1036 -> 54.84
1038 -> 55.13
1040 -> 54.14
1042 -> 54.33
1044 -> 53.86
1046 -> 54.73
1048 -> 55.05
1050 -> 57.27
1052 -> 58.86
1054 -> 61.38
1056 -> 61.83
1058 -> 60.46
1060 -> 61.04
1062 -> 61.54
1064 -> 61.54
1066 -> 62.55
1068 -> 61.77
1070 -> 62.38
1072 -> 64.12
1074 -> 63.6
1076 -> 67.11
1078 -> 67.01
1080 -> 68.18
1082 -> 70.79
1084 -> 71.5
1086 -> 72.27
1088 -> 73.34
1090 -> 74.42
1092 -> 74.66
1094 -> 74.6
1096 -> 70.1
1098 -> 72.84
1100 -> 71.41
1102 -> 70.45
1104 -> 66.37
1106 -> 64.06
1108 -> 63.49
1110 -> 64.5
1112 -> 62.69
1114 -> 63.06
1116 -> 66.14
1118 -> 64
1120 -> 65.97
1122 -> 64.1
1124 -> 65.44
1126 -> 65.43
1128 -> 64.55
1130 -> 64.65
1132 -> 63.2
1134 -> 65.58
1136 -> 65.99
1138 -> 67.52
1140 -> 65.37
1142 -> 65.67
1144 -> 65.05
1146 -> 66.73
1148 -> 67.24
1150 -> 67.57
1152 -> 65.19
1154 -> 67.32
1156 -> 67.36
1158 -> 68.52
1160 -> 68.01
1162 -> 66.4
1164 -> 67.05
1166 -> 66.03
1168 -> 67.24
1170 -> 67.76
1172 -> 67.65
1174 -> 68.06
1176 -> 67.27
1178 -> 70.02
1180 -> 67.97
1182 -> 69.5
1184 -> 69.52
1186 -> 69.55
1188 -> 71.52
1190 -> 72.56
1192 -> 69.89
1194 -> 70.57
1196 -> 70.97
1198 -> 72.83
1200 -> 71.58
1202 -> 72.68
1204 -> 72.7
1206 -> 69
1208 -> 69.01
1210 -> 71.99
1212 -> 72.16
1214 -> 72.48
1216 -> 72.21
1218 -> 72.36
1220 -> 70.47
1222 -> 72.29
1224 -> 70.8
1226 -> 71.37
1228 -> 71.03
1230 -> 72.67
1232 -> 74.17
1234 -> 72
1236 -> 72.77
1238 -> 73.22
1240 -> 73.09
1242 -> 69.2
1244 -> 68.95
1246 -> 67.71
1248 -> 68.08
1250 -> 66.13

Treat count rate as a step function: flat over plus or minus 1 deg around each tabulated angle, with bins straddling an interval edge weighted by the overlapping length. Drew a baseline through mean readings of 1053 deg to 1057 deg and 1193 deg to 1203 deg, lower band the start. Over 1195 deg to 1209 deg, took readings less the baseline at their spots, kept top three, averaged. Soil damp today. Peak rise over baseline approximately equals 0.8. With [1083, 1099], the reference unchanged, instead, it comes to 10.3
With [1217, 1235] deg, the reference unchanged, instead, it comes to -0.6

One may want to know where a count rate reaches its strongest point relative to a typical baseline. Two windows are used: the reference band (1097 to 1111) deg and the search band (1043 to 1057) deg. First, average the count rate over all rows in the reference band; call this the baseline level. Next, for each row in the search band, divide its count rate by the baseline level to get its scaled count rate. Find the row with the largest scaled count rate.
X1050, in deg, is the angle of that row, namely 1056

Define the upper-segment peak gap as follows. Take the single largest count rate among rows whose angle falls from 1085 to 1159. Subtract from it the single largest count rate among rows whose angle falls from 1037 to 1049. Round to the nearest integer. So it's 20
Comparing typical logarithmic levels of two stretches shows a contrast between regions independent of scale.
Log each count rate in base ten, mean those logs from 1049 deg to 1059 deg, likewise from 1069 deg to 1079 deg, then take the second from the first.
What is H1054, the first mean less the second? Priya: -0.034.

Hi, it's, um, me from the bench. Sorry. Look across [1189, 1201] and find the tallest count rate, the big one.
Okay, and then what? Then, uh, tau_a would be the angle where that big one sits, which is 1198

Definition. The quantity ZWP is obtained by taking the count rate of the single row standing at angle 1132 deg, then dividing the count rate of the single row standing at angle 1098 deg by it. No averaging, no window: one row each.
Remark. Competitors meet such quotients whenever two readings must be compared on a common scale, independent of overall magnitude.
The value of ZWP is 1.15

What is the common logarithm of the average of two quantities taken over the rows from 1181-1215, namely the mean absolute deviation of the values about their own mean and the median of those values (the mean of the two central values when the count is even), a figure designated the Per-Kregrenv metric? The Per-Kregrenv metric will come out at 1.56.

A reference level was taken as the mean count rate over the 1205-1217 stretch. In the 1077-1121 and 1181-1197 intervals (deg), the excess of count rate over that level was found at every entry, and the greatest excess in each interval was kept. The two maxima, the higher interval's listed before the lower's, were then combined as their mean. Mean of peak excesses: 2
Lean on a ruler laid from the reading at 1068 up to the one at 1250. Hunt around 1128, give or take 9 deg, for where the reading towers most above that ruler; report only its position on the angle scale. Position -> 1120 deg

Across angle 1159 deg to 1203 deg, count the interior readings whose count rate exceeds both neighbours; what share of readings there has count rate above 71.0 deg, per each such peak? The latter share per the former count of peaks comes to 0.038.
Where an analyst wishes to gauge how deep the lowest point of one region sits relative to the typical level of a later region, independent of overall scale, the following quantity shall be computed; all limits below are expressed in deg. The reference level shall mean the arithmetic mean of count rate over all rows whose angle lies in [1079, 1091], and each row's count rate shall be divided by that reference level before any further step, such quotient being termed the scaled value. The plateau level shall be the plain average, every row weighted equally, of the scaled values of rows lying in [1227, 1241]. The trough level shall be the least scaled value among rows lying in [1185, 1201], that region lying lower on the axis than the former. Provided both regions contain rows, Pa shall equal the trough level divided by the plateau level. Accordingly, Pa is 0.96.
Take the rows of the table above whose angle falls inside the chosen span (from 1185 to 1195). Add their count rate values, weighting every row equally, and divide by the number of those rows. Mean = 70.8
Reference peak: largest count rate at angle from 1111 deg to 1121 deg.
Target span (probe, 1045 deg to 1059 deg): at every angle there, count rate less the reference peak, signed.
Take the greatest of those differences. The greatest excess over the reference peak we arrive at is -4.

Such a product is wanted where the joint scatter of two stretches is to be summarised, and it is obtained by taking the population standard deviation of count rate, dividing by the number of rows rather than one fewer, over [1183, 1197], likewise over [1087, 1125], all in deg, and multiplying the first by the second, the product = 4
